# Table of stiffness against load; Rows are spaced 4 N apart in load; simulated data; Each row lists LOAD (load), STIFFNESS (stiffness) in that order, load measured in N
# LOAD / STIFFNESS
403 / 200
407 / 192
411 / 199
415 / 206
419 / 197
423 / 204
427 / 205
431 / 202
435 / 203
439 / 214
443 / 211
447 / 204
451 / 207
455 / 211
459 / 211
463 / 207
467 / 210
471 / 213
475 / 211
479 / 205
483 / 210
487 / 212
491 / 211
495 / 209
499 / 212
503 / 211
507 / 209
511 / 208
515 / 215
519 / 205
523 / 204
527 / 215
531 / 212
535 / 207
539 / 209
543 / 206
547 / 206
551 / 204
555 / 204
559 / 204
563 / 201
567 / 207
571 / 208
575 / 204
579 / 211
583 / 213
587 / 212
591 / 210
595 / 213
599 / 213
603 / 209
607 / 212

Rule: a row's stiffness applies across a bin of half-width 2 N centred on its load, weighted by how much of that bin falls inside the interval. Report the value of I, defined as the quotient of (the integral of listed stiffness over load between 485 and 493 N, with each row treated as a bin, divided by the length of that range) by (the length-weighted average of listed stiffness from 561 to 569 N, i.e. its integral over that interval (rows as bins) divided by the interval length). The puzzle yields 1.037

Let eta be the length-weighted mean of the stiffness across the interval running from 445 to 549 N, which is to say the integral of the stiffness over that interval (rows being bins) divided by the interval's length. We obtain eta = 209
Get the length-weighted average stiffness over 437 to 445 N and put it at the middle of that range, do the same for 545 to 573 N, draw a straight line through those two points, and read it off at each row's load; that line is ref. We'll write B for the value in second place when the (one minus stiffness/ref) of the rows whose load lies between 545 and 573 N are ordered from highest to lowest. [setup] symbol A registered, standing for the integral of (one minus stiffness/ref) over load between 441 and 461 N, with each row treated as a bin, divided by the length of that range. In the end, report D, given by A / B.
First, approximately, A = 0.014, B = 0.007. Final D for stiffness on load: 2.1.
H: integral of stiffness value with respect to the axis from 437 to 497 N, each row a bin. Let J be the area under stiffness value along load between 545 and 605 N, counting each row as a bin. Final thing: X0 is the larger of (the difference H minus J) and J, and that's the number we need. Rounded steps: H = 12584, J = 12476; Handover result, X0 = 12476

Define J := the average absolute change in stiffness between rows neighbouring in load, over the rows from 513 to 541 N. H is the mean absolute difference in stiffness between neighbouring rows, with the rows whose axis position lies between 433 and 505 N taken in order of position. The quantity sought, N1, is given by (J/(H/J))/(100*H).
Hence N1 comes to 0.023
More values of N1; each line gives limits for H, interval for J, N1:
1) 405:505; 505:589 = 0.008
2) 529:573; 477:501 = 0.014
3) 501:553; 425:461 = 0.010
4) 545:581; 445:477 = 0.009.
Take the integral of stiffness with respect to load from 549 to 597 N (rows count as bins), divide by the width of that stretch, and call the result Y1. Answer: 208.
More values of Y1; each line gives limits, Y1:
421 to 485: 208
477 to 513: 210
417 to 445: 205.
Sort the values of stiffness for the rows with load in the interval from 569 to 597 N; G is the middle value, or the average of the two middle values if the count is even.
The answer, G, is 211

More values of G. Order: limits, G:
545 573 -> 204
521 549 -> 207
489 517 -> 211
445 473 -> 210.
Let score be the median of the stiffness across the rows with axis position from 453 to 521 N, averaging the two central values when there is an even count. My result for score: 211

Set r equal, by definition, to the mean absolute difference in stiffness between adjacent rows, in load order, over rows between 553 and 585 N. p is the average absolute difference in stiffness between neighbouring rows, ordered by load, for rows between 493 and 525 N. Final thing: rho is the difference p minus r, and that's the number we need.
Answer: 0.3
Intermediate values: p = 3.6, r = 3.3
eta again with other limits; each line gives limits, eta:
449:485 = 209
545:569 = 204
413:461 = 206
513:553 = 208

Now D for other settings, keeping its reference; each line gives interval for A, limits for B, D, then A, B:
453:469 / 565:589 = -0.5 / 0.007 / -0.013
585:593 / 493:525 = -3.4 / -0.040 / 0.012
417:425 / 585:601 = -1.4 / 0.062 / -0.044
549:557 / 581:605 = -0.2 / 0.006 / -0.036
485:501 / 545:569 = -1.3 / -0.009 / 0.007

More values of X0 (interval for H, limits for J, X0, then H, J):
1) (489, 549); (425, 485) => 12496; 12556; 12496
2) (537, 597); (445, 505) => 12576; 12448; 12576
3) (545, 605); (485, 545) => 12580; 12476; 12580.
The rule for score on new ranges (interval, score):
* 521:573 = 206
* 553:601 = 209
